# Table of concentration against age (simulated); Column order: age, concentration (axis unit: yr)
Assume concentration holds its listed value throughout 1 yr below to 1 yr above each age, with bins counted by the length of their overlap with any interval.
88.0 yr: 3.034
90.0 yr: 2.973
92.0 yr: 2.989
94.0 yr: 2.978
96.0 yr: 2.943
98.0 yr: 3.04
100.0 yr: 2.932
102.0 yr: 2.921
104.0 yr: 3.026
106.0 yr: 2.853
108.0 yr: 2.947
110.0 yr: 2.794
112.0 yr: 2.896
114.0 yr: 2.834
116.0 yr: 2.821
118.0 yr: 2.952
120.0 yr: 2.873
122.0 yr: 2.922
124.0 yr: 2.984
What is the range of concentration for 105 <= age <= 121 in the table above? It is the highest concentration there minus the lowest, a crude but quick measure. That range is 0.16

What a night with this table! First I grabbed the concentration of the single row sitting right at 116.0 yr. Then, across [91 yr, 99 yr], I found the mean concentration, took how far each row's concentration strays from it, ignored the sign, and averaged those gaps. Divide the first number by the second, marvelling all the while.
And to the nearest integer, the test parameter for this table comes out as 104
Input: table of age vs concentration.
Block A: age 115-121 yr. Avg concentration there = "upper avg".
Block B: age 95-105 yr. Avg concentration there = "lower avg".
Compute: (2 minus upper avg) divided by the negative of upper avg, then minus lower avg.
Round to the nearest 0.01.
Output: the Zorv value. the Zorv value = -2.67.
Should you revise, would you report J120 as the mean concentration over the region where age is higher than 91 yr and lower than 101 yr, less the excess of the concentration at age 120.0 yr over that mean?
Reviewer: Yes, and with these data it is 3.08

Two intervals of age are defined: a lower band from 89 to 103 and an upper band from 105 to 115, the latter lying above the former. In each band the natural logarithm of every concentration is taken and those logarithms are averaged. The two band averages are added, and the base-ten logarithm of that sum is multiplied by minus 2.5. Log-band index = -0.826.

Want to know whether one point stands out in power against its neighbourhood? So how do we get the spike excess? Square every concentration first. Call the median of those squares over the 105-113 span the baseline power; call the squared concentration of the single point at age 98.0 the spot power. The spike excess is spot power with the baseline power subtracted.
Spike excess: 1.0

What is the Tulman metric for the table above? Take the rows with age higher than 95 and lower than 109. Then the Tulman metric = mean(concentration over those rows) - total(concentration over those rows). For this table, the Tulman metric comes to -18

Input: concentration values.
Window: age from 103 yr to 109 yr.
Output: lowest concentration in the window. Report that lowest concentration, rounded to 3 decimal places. 2.853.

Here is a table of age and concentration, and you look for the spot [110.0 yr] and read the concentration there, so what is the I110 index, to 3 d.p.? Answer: 2.794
